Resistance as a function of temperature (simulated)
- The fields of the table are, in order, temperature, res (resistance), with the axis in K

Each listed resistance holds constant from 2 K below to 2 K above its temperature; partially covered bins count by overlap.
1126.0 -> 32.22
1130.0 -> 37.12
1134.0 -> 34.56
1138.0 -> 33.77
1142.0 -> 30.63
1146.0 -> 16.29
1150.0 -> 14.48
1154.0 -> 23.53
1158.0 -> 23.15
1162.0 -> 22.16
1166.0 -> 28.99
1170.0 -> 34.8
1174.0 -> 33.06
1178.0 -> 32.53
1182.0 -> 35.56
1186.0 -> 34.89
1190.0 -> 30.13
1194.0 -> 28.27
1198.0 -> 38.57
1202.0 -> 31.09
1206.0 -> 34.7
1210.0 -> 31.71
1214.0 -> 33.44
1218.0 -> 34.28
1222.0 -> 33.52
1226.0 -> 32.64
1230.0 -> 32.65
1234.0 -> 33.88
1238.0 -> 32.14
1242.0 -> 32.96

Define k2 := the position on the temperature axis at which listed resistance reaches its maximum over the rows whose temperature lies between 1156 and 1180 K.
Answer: 1170.0 K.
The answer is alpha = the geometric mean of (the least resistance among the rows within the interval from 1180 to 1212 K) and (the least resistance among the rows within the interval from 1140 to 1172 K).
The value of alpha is 20.2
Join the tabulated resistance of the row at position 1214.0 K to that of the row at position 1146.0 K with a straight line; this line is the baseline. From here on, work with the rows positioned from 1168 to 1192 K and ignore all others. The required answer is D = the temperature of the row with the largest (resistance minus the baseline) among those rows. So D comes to 1170.0 K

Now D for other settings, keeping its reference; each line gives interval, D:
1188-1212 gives 1198.0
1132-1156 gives 1134.0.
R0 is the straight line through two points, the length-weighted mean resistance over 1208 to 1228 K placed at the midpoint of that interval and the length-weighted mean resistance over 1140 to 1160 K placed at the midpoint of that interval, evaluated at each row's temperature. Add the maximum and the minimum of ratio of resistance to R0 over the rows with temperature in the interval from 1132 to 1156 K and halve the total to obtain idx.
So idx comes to 1.25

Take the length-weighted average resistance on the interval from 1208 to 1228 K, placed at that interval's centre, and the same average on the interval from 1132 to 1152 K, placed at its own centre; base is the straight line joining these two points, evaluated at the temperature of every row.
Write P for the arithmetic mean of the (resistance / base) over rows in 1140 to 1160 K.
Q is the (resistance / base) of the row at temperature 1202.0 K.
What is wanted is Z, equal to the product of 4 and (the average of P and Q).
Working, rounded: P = 0.81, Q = 0.98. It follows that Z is 3.59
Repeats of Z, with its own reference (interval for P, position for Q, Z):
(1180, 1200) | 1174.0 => 4.48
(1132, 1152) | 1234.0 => 3.97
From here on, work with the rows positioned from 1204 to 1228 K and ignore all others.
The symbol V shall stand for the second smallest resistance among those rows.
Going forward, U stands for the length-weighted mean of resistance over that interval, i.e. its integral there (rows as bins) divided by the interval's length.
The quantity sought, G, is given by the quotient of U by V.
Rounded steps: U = 33.4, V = 32.64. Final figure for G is 1.02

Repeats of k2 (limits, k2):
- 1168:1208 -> 1198.0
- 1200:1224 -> 1206.0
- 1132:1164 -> 1134.0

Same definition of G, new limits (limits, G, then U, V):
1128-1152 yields 1.71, 27.8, 16.29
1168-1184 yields 1.03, 34.0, 33.06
